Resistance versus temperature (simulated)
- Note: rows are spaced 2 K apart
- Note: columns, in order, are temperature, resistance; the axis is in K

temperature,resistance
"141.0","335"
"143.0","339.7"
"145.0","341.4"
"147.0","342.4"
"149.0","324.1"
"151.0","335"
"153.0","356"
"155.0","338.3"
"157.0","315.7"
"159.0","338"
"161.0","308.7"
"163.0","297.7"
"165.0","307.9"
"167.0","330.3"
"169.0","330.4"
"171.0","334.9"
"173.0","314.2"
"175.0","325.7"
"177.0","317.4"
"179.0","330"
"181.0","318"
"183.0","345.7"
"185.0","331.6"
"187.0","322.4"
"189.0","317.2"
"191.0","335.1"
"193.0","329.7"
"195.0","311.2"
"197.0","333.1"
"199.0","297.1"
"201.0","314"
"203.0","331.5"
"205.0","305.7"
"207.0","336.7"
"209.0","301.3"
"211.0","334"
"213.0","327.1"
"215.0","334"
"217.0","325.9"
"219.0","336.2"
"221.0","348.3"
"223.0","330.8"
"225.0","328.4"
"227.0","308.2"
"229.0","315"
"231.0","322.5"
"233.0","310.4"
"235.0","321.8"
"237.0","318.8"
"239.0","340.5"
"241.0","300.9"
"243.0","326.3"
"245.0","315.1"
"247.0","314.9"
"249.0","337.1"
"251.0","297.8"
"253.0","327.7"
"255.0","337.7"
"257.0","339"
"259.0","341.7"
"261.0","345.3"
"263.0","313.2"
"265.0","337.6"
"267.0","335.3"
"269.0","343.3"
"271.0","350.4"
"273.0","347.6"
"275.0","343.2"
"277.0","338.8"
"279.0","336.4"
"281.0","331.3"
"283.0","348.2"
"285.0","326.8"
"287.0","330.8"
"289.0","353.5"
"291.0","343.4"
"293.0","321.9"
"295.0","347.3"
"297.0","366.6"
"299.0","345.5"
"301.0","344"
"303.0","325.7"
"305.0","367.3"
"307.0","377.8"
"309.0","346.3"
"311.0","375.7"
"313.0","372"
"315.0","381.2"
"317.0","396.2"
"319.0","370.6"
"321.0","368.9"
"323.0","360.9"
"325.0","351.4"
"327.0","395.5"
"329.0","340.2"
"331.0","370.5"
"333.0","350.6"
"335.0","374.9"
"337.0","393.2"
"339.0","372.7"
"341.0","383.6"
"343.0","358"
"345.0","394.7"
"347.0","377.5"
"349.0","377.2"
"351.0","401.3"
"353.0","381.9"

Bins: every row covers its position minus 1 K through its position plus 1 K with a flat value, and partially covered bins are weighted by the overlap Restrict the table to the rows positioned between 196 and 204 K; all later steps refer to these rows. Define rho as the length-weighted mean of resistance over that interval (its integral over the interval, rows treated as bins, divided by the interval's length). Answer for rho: 319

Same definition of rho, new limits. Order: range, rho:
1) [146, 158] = 335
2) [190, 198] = 327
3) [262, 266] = 325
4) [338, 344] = 371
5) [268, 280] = 343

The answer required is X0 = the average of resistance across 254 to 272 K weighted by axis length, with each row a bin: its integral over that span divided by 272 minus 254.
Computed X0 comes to 338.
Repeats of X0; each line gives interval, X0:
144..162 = 333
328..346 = 371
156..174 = 320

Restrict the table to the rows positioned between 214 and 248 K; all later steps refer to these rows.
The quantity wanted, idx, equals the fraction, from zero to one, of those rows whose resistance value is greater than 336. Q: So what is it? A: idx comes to 0.2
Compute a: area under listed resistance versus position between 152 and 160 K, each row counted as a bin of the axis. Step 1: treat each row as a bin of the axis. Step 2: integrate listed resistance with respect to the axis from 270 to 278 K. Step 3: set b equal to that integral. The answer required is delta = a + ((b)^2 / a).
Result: 5522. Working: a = 2696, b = 2760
